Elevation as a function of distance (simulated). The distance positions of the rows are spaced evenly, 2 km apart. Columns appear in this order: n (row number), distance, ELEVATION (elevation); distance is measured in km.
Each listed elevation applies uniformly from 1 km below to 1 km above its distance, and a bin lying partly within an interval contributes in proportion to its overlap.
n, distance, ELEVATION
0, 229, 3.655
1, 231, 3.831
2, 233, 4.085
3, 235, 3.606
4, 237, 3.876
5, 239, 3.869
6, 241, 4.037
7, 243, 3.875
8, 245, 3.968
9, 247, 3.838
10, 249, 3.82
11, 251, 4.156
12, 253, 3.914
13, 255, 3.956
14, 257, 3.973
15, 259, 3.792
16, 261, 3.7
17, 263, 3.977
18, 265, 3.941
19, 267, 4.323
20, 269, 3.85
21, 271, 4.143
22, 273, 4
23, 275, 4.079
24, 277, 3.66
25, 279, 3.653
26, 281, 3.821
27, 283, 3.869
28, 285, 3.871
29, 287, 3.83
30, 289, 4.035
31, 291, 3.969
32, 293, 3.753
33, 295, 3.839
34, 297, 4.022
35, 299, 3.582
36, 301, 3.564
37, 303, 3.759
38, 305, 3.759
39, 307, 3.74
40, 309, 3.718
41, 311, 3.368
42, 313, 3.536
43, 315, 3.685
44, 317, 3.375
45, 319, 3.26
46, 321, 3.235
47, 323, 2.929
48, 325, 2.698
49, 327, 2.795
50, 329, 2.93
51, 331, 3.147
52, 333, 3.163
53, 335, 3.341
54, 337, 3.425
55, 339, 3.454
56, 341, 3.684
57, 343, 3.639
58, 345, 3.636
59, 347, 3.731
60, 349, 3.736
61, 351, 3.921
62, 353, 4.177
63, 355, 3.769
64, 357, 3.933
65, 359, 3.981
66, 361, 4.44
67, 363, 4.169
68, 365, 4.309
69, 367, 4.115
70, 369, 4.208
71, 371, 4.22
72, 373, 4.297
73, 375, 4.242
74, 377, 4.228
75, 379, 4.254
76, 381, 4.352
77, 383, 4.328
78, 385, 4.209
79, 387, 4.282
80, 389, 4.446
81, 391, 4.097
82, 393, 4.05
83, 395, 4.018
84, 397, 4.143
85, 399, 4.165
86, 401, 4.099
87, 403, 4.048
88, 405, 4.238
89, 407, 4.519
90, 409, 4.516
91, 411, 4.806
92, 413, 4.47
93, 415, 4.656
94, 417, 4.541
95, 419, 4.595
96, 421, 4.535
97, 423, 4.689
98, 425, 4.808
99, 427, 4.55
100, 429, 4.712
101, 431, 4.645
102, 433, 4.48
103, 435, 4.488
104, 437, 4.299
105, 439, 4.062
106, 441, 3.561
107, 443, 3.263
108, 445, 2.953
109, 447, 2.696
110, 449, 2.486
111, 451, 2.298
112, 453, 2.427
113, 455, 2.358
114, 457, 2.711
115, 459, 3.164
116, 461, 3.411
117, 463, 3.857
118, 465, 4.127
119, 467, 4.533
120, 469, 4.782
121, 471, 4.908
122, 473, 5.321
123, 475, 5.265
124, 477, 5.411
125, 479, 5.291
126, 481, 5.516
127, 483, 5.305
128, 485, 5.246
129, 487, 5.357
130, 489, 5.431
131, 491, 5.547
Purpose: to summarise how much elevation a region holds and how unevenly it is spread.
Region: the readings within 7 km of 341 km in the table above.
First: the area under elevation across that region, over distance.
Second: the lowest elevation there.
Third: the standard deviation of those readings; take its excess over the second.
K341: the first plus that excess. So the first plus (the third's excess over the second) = 47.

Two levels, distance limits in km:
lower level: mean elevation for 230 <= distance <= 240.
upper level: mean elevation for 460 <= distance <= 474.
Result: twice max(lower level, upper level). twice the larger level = 8.8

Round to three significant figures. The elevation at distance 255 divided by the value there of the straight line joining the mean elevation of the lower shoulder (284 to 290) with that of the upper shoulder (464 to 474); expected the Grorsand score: 1.05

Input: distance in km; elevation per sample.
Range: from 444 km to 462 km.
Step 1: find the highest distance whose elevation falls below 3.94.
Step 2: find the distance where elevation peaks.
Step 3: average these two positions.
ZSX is 461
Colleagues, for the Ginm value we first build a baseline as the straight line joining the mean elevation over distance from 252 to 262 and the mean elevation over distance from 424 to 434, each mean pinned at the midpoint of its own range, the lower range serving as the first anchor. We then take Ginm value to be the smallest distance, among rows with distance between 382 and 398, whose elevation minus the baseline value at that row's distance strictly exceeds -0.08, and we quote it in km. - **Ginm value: 389 km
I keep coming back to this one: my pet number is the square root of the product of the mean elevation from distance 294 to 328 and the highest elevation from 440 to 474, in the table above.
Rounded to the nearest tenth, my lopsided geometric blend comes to 4.3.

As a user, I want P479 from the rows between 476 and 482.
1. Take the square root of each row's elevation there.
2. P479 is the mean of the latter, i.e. 2.32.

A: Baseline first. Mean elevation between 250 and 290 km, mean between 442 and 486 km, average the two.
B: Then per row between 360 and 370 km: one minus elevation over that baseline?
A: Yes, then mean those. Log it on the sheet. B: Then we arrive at -0.08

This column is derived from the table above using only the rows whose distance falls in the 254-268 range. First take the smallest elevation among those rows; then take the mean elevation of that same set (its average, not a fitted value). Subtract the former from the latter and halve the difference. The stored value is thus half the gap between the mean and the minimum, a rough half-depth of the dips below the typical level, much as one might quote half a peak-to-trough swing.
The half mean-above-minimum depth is 0.13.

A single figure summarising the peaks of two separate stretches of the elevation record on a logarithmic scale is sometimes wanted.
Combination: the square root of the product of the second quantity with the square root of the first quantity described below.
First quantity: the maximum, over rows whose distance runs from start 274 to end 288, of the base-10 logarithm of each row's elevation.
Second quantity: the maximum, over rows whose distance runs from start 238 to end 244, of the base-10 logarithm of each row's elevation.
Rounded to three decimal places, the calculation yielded 0.688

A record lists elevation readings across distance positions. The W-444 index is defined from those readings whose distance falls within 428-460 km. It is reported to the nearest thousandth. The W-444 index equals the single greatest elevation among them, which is 4.712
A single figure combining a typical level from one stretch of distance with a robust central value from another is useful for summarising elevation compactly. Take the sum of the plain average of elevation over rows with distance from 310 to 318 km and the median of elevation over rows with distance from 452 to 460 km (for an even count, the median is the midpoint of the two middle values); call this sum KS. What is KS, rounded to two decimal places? 6.06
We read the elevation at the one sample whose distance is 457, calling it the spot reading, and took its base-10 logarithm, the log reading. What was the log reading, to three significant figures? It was 0.433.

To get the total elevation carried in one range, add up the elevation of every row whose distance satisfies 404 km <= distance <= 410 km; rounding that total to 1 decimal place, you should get 13.3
